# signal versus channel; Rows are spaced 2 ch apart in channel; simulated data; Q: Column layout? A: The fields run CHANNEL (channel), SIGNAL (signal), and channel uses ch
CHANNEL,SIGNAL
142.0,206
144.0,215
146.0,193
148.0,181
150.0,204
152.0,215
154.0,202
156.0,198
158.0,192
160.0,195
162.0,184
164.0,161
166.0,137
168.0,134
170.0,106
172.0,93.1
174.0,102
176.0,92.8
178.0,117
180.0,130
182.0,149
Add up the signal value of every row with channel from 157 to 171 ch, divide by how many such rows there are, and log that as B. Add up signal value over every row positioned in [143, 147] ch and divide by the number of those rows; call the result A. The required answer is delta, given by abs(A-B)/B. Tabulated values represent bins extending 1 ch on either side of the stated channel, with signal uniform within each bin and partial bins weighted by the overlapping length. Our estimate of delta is 0.29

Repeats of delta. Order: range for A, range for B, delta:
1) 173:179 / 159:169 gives 0.36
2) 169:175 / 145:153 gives 0.49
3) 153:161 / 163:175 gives 0.61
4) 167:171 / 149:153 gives 0.43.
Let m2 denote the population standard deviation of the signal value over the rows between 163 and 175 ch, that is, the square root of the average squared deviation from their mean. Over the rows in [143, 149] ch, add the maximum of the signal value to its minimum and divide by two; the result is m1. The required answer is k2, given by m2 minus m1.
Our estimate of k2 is -174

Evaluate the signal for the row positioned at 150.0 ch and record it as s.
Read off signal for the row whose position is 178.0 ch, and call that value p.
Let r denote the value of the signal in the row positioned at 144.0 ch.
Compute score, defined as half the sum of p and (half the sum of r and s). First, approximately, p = 117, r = 215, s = 204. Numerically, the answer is 163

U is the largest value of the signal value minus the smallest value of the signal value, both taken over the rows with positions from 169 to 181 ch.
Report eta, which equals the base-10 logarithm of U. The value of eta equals 1.57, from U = 37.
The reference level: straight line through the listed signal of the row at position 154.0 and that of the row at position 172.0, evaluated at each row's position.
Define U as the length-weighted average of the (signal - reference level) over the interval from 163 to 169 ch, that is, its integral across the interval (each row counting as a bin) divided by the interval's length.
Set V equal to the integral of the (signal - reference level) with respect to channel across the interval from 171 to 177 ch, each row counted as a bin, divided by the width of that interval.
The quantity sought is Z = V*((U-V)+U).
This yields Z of 213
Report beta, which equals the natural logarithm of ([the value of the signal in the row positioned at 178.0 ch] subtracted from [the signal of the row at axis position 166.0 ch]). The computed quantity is 3.0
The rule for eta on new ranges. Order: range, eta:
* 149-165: 1.73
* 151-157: 1.23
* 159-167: 1.76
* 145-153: 1.53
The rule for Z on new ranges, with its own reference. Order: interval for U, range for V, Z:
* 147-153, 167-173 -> -340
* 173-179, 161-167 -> 976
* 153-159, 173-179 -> -707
